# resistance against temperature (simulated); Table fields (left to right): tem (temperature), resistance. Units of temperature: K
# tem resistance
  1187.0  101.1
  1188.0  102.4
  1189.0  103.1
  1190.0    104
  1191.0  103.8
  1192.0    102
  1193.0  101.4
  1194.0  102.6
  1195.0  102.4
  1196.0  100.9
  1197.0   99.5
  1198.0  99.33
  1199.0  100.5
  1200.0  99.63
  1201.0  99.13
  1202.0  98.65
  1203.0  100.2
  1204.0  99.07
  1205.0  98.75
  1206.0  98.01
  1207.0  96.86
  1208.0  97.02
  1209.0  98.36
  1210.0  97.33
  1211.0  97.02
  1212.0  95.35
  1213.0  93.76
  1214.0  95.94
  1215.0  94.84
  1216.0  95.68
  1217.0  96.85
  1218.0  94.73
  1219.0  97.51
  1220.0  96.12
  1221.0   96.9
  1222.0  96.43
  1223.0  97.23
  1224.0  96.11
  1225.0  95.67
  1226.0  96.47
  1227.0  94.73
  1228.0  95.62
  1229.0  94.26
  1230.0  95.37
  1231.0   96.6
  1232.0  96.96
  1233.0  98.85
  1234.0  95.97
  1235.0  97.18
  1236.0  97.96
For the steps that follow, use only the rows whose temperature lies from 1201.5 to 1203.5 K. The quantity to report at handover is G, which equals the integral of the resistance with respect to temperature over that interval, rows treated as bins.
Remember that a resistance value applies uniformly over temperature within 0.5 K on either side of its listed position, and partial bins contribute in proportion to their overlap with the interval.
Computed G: 199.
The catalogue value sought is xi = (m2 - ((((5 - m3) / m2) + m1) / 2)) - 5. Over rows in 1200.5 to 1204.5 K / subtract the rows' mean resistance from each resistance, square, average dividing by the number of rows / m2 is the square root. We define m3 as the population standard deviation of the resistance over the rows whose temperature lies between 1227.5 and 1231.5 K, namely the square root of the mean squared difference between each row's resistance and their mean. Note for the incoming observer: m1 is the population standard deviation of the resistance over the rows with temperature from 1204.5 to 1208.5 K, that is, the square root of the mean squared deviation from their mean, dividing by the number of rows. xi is -8.45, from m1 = 0.77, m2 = 0.57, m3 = 0.8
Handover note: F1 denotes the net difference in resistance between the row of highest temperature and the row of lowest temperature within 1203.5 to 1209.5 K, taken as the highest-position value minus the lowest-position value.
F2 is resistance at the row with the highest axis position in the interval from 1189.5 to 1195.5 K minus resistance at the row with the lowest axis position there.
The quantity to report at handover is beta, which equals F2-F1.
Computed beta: -1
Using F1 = -0.7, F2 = -1.6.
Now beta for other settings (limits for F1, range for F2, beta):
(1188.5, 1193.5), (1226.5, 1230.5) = 2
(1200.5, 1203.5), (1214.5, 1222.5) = 1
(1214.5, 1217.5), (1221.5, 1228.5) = -3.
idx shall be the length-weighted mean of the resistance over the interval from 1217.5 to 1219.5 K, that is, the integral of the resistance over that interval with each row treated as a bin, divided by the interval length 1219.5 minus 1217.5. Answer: 96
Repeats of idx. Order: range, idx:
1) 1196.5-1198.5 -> 99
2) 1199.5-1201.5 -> 99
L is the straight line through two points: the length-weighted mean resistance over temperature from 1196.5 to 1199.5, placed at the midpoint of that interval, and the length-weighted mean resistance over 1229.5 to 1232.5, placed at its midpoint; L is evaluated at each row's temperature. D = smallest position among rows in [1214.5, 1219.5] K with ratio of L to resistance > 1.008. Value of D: 1215.0 K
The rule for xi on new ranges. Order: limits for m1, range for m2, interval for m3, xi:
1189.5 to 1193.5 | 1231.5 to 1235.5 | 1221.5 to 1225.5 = -6.67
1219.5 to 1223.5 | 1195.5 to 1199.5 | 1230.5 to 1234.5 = -7.52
